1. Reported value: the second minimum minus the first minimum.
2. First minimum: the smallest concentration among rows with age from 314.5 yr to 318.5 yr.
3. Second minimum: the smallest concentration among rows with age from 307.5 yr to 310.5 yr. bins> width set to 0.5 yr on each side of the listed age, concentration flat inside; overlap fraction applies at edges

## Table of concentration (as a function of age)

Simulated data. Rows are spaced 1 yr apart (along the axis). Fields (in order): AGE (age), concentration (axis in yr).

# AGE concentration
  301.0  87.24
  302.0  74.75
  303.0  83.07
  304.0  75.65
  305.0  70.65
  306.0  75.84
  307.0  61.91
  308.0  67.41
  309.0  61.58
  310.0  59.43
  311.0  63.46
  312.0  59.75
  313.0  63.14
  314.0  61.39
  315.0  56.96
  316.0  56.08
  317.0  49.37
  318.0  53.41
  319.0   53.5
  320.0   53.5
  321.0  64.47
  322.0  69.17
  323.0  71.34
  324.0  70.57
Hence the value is 10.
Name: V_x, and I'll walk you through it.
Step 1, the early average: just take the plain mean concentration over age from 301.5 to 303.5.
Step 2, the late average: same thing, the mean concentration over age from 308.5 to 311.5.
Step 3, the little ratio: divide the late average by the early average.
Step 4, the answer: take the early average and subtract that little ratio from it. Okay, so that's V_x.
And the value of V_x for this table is 78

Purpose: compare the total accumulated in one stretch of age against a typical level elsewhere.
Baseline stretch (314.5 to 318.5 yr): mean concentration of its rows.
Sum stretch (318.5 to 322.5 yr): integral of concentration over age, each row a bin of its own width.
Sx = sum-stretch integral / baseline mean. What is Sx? 4.46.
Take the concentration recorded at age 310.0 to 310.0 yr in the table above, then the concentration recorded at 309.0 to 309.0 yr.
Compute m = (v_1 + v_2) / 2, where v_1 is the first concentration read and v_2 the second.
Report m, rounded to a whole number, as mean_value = 61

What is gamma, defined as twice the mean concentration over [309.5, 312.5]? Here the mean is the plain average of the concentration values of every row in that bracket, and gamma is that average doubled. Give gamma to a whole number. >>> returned 122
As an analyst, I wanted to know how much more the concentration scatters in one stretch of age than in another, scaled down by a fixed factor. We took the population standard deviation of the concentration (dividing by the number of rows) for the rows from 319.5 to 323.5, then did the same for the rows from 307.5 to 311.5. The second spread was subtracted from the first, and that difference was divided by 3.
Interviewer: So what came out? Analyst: 1.3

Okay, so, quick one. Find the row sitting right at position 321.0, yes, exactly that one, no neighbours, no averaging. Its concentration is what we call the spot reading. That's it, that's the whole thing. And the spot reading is 64.47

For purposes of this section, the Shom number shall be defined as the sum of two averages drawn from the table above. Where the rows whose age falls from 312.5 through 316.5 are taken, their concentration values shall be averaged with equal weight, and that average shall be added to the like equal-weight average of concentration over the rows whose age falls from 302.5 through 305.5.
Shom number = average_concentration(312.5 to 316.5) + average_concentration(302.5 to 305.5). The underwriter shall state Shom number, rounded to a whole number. 136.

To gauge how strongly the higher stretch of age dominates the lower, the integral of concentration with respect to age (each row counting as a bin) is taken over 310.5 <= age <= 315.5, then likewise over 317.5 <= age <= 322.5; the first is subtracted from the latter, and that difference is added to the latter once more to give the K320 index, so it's 283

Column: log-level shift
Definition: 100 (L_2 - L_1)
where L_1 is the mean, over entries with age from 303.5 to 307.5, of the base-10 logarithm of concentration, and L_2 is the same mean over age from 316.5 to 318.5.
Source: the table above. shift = -14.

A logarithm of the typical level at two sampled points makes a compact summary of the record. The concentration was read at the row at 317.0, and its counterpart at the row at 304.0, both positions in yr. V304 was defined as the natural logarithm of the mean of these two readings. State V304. 4.14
